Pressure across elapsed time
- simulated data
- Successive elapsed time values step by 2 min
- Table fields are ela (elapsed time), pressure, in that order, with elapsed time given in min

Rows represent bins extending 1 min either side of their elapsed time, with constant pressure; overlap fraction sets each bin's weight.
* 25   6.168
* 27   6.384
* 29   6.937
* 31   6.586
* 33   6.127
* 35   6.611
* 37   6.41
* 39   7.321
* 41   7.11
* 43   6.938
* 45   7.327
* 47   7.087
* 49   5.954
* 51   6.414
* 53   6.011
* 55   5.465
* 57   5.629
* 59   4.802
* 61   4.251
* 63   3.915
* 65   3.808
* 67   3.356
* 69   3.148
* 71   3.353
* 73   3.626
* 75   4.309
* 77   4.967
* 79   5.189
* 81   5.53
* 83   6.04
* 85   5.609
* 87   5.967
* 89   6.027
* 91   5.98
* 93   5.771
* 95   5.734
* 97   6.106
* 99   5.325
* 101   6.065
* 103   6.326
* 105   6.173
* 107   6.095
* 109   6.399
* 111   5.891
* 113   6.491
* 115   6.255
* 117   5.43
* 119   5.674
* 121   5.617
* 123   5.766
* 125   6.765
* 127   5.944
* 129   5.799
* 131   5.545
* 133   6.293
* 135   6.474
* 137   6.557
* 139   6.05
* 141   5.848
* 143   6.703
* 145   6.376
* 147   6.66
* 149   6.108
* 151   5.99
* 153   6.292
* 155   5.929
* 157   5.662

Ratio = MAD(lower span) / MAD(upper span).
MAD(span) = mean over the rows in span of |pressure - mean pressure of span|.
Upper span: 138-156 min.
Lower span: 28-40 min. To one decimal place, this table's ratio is 1.2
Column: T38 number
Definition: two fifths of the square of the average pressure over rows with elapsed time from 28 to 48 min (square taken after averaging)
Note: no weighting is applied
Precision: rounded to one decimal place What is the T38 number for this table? 18.7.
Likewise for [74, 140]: 13.8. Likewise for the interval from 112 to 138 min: 14.6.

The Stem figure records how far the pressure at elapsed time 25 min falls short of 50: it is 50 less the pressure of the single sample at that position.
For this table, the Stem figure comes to 43.8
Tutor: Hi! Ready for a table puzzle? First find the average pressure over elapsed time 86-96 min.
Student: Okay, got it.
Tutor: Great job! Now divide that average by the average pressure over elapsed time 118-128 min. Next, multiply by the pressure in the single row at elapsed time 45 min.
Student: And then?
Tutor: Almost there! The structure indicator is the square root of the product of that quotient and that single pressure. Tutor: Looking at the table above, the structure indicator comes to 2.69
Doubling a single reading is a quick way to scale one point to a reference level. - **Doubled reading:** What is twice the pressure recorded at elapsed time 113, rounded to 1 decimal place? 13.0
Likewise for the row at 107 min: 12.2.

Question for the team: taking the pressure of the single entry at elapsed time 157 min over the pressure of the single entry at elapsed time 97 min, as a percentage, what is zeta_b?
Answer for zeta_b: 92.7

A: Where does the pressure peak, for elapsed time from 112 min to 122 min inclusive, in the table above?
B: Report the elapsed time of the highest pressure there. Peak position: 113 min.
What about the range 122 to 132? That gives 125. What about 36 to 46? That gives 45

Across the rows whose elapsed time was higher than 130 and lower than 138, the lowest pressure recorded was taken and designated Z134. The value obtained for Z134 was 5.545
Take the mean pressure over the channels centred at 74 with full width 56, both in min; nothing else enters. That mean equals 5.2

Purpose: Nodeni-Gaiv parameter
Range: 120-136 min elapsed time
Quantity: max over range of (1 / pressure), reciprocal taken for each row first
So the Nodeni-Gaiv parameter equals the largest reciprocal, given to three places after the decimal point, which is 0.180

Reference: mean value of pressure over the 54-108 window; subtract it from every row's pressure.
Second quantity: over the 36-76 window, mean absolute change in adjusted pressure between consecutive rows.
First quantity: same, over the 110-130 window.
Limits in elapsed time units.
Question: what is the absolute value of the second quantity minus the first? 0.018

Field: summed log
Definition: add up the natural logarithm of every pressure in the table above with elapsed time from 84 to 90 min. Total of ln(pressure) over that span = 5.31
